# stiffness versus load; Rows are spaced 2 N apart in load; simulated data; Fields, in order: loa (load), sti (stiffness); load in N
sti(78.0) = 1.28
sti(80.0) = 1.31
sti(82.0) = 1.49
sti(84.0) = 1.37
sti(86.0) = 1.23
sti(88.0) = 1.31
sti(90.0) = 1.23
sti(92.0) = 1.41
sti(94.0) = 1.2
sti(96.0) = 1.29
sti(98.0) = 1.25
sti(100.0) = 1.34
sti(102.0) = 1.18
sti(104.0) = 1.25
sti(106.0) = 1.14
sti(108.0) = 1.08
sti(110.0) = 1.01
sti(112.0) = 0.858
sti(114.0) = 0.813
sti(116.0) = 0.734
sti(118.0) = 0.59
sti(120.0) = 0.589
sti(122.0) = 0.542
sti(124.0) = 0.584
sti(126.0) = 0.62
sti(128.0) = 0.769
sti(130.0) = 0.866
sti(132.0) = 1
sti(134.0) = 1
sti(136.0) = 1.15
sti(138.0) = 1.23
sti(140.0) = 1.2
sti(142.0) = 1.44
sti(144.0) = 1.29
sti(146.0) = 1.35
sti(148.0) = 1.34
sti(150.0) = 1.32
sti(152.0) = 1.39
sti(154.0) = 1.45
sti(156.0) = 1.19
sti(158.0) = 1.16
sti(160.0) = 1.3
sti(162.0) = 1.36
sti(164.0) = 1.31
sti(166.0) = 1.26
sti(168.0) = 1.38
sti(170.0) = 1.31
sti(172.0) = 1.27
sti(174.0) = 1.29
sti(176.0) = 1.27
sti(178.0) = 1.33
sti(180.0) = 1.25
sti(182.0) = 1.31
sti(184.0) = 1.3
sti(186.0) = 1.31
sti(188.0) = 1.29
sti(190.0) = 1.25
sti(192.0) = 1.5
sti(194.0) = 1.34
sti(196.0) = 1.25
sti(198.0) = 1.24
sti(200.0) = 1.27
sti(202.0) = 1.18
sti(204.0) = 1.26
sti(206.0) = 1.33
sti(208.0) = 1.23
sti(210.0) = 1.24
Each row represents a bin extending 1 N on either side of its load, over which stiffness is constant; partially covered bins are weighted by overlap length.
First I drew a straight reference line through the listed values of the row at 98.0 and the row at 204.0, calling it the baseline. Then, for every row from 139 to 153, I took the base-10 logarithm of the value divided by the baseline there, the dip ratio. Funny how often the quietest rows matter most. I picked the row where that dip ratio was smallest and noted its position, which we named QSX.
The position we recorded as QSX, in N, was 140.0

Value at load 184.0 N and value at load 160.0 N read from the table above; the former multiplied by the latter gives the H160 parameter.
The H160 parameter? 1.69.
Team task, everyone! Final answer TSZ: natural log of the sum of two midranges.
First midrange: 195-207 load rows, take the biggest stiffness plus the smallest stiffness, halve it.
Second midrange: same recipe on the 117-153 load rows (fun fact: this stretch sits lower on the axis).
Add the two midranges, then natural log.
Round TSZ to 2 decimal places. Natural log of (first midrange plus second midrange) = 0.81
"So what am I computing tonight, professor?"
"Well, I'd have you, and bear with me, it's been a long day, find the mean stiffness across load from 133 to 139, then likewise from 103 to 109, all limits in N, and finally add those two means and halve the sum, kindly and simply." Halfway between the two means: 1.14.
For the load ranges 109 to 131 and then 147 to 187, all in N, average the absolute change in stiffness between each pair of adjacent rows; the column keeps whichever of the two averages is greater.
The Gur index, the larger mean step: 0.079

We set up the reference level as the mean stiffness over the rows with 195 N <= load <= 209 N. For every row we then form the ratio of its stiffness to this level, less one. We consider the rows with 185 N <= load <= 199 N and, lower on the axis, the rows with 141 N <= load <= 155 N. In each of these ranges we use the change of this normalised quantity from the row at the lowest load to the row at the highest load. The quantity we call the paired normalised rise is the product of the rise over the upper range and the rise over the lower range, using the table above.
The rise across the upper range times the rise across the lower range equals 0.000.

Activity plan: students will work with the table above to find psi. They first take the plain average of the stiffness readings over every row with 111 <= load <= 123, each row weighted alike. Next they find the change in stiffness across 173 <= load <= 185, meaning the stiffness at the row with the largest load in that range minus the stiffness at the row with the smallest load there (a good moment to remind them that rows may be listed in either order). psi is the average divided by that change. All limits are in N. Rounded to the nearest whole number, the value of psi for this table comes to 69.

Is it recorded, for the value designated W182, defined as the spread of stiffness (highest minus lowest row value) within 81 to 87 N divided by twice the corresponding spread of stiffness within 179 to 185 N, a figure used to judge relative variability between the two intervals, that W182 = 2.17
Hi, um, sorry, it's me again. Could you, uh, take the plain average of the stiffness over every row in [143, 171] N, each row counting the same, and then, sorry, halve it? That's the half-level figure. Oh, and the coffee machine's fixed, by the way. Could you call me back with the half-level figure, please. 0.66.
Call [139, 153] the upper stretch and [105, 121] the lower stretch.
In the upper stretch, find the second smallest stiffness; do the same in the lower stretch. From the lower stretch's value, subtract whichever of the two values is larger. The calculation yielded -0.700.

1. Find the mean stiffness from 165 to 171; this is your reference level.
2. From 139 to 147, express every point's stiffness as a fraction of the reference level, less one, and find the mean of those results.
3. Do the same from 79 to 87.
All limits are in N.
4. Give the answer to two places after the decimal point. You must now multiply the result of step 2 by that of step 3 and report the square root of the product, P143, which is 0.01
